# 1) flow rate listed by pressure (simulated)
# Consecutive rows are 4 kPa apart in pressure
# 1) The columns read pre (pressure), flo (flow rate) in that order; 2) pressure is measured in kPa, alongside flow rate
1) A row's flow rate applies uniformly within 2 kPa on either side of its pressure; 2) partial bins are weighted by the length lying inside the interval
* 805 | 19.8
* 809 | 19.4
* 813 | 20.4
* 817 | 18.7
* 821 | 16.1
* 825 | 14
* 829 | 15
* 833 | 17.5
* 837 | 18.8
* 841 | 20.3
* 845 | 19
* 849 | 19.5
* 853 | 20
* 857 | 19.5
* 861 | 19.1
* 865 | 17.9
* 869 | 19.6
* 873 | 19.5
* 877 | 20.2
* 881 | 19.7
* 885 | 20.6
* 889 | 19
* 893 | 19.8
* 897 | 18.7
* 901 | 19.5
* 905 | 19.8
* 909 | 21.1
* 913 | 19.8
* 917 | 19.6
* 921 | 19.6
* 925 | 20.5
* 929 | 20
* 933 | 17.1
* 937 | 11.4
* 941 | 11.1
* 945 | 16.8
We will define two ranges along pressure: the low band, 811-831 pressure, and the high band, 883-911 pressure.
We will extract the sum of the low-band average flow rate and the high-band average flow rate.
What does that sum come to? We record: 37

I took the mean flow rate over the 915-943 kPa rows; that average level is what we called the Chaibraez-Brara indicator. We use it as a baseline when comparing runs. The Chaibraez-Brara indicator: 17.0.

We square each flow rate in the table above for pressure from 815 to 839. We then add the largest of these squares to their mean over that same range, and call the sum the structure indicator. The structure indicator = 635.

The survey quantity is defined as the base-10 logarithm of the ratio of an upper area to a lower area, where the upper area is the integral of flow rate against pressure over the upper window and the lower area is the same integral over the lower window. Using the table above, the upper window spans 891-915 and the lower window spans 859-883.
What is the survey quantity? 0.010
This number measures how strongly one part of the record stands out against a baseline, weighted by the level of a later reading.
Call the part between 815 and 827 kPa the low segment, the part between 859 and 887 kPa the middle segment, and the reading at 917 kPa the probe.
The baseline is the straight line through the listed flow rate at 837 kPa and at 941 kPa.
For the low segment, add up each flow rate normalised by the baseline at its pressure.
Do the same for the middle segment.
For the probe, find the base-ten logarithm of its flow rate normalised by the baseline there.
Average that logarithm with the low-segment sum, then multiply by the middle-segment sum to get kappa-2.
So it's 11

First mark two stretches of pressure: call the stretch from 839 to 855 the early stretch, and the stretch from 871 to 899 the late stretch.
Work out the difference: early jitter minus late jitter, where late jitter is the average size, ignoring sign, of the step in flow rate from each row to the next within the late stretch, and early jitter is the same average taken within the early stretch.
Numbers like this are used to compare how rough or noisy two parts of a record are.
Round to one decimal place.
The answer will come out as -0.2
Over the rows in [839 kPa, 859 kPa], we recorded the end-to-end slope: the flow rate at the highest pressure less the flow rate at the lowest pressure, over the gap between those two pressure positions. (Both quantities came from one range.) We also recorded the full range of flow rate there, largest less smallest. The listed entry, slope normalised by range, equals -0.04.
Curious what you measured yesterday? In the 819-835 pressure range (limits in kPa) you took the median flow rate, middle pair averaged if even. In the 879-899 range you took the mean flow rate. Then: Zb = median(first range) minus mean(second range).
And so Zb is -4.01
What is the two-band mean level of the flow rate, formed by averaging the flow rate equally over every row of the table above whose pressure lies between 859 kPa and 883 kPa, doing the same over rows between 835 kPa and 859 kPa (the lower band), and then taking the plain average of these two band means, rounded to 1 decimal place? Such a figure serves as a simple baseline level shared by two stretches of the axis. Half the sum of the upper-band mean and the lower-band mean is 19.4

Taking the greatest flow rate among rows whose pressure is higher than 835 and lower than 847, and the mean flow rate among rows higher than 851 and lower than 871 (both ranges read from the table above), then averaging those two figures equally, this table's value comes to 19.8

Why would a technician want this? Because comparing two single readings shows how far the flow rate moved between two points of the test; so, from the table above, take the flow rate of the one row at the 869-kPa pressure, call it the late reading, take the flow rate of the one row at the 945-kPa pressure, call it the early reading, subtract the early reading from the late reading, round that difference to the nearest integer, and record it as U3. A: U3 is 3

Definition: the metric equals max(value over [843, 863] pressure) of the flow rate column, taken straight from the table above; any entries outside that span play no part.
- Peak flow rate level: 20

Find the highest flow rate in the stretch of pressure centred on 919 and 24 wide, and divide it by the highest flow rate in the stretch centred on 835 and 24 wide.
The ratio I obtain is 1.039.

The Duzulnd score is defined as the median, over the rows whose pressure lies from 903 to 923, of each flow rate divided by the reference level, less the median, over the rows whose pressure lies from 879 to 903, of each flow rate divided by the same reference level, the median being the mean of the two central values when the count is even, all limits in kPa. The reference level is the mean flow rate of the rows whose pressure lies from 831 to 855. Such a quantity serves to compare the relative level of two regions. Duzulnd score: 0.01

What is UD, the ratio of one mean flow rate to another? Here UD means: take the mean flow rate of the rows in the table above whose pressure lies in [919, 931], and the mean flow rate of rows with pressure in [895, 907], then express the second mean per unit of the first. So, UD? 0.97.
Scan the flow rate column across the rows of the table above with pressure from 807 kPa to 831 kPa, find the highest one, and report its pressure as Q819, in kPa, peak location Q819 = 813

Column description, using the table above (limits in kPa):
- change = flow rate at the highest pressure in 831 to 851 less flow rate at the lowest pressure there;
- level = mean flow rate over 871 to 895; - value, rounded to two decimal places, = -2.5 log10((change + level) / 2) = -2.59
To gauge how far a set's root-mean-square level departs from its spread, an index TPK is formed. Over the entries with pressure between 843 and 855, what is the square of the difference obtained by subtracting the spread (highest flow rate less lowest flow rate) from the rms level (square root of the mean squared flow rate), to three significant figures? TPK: 342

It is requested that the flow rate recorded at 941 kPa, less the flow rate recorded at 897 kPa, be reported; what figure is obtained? -7.6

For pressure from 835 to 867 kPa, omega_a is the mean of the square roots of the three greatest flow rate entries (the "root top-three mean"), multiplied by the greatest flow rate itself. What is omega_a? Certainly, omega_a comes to 90.6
